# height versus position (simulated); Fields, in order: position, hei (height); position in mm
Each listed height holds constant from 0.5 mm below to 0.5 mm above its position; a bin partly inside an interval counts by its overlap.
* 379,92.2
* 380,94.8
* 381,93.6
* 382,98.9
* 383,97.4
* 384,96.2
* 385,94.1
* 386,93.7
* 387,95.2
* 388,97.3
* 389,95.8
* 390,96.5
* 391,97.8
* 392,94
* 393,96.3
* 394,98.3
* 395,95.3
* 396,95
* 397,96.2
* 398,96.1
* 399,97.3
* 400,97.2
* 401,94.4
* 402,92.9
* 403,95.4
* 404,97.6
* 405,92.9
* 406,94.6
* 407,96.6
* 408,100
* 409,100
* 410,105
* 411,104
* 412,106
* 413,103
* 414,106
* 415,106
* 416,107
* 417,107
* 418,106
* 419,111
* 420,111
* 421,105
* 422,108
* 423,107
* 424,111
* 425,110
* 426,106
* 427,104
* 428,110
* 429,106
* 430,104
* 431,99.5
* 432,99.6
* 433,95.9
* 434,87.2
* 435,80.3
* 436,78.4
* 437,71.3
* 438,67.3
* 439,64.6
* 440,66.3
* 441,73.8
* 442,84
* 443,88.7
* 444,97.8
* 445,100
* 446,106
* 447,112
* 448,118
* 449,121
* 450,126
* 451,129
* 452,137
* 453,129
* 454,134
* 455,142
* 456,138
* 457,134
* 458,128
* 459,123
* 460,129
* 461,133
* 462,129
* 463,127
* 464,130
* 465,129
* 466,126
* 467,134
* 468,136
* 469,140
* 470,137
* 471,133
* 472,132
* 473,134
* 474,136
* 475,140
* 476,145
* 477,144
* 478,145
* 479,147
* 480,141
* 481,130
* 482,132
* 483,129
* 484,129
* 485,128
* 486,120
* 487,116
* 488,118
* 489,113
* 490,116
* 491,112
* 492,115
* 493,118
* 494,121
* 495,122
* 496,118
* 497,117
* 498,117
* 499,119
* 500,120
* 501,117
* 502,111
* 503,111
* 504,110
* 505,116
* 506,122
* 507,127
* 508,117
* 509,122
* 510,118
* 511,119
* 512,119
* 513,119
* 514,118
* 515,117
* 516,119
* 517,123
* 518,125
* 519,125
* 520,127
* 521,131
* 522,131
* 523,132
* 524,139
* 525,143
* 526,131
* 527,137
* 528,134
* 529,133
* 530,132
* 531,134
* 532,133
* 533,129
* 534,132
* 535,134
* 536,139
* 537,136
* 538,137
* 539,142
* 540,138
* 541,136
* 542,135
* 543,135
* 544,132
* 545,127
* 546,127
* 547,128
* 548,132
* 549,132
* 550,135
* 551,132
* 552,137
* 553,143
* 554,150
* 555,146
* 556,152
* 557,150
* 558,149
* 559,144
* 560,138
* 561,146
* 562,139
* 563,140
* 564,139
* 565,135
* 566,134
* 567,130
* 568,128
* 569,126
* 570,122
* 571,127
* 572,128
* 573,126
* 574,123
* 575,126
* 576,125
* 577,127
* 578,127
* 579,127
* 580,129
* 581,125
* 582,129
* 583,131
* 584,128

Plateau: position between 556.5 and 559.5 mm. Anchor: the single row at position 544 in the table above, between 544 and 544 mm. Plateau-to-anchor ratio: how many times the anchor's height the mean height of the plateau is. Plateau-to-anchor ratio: 1.12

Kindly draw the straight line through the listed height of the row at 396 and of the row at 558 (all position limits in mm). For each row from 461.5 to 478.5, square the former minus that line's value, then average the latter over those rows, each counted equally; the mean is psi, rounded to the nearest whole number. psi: 260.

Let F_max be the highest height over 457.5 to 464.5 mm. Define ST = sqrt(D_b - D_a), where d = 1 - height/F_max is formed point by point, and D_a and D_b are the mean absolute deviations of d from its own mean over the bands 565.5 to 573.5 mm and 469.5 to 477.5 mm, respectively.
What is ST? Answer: 0.11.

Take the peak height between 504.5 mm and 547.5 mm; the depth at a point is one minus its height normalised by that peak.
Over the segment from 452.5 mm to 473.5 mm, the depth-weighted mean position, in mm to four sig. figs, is 462.7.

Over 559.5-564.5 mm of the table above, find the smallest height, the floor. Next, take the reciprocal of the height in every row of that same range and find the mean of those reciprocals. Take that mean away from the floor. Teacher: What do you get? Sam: 138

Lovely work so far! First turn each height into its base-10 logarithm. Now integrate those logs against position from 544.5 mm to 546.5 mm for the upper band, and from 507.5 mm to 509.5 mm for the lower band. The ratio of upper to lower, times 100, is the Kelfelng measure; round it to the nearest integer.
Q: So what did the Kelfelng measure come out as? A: 101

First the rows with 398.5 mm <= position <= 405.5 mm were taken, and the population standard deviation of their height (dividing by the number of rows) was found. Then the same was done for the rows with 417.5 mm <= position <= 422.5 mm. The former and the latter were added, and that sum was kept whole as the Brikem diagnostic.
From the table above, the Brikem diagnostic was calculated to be 4.4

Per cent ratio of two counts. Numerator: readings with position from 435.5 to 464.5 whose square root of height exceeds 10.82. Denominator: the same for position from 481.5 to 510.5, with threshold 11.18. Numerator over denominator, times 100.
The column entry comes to 340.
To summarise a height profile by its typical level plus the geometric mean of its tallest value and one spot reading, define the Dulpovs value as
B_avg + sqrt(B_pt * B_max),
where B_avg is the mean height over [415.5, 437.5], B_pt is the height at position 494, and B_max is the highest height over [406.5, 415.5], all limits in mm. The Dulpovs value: 214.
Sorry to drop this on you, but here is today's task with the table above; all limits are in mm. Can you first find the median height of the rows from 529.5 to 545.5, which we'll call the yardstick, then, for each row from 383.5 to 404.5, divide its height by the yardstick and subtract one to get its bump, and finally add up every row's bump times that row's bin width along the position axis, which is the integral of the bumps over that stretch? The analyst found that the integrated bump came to -6.0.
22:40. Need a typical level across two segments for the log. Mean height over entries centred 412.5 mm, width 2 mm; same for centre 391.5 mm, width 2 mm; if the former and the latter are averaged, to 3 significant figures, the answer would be 100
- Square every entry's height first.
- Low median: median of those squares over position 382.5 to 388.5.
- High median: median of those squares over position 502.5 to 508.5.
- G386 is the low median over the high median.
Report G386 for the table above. 0.67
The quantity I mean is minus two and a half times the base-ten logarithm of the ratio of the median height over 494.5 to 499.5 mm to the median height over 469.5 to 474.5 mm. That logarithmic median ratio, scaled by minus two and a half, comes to 0.14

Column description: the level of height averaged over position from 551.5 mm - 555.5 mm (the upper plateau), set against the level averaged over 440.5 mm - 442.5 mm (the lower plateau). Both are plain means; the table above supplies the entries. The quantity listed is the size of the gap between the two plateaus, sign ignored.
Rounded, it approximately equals 65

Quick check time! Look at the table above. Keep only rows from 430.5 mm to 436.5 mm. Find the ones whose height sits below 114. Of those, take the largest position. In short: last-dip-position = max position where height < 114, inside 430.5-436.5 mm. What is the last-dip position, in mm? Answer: 436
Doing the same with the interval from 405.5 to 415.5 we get 415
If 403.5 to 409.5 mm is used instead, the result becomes 409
